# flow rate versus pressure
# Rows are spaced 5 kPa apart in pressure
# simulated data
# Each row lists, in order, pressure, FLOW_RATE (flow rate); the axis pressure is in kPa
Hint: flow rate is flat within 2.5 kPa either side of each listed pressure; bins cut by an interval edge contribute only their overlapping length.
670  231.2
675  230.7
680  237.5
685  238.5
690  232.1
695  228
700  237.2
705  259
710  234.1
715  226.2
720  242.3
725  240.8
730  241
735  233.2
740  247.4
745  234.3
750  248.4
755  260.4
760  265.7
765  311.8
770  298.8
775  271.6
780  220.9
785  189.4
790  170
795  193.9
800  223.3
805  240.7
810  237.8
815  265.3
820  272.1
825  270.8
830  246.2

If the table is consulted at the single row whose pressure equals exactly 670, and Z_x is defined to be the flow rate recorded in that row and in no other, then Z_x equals 231.2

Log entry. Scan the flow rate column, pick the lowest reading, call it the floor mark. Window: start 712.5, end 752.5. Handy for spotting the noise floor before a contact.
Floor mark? 226.2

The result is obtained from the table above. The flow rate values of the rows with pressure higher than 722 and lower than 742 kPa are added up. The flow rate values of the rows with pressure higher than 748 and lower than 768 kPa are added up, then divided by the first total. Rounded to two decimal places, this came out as 1.13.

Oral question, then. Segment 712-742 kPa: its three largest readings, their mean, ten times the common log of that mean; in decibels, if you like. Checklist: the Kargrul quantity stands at 23.9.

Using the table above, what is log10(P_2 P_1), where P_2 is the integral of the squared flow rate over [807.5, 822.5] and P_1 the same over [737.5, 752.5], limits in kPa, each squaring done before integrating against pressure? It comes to 11.95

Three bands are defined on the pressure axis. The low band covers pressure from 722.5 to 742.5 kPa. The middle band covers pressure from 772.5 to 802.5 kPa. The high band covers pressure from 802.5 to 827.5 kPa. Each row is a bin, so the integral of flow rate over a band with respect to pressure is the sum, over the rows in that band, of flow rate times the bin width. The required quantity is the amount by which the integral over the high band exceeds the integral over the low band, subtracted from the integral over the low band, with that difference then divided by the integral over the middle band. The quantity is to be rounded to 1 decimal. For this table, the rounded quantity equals 0.5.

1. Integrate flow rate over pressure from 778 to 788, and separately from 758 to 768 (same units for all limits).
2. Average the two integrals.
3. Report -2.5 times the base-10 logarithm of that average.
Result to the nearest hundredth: -8.48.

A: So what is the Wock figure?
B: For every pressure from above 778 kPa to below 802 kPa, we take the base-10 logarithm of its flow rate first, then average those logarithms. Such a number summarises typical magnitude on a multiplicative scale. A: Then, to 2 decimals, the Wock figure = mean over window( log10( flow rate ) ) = 2.30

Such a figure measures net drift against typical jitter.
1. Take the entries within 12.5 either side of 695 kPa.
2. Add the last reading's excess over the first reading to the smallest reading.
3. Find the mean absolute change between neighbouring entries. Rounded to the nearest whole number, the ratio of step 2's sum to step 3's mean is 24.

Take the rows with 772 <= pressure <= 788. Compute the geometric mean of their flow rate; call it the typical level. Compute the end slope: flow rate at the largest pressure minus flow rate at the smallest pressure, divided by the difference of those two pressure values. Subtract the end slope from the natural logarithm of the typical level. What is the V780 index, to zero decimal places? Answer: 14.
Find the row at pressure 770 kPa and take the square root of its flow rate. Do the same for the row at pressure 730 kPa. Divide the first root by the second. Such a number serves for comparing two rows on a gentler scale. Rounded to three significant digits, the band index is 1.11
